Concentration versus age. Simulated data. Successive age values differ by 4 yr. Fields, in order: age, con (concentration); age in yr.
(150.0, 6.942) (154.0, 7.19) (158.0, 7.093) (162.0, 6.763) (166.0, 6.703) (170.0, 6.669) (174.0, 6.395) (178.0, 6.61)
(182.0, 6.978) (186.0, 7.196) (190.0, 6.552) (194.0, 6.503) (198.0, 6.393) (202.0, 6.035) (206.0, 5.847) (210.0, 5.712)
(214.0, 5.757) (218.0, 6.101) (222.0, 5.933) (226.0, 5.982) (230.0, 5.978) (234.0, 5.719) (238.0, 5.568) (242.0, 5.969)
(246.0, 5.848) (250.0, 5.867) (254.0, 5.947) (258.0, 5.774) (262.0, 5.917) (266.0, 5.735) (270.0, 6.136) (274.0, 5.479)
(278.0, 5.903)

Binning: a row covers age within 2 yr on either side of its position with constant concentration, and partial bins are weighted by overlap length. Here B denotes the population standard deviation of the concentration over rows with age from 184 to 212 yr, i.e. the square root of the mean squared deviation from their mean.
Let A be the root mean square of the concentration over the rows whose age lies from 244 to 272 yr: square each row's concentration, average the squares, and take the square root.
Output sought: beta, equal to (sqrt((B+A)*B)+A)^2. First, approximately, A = 5.9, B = 0.47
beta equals 58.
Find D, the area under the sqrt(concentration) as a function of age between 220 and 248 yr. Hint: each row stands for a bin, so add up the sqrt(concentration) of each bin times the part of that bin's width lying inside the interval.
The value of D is 67.8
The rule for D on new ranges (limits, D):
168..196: 72.5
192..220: 68.9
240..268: 67.8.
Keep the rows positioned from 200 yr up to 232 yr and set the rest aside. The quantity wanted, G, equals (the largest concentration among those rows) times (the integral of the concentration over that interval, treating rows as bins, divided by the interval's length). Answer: 36.1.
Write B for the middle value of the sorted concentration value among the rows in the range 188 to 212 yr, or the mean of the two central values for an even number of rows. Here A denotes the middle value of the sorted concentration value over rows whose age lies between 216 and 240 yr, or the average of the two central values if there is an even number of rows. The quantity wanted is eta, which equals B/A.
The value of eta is 1.04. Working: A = 5.96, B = 6.2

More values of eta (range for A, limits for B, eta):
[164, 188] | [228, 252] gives 0.88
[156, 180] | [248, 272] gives 0.88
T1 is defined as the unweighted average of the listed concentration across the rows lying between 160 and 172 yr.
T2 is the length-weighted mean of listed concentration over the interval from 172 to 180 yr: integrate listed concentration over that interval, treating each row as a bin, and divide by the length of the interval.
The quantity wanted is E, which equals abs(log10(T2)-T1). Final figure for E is 5.90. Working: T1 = 6.71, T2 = 6.50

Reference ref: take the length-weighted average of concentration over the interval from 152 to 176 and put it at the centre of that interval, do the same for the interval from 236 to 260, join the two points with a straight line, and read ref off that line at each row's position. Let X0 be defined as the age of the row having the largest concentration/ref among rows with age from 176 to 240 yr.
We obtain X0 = 186.0 yr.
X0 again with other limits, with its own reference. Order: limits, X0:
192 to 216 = 194.0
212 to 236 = 230.0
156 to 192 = 186.0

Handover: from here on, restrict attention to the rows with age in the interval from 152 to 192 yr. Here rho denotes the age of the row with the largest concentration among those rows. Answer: 186.0 yr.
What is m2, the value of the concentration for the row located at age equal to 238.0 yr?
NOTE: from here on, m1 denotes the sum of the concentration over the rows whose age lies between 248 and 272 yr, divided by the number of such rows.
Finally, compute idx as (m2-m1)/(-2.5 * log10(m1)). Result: 0.17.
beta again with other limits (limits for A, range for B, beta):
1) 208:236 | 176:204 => 54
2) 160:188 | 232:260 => 59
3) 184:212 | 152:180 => 58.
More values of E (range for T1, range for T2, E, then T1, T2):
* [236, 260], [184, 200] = 5.01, 5.83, 6.66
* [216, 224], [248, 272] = 5.25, 6.02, 5.90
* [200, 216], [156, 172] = 5.00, 5.84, 6.81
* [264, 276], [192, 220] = 5.00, 5.78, 6.05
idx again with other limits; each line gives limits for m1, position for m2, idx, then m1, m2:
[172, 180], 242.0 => 0.26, 6.5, 5.969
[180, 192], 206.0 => 0.51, 6.9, 5.847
